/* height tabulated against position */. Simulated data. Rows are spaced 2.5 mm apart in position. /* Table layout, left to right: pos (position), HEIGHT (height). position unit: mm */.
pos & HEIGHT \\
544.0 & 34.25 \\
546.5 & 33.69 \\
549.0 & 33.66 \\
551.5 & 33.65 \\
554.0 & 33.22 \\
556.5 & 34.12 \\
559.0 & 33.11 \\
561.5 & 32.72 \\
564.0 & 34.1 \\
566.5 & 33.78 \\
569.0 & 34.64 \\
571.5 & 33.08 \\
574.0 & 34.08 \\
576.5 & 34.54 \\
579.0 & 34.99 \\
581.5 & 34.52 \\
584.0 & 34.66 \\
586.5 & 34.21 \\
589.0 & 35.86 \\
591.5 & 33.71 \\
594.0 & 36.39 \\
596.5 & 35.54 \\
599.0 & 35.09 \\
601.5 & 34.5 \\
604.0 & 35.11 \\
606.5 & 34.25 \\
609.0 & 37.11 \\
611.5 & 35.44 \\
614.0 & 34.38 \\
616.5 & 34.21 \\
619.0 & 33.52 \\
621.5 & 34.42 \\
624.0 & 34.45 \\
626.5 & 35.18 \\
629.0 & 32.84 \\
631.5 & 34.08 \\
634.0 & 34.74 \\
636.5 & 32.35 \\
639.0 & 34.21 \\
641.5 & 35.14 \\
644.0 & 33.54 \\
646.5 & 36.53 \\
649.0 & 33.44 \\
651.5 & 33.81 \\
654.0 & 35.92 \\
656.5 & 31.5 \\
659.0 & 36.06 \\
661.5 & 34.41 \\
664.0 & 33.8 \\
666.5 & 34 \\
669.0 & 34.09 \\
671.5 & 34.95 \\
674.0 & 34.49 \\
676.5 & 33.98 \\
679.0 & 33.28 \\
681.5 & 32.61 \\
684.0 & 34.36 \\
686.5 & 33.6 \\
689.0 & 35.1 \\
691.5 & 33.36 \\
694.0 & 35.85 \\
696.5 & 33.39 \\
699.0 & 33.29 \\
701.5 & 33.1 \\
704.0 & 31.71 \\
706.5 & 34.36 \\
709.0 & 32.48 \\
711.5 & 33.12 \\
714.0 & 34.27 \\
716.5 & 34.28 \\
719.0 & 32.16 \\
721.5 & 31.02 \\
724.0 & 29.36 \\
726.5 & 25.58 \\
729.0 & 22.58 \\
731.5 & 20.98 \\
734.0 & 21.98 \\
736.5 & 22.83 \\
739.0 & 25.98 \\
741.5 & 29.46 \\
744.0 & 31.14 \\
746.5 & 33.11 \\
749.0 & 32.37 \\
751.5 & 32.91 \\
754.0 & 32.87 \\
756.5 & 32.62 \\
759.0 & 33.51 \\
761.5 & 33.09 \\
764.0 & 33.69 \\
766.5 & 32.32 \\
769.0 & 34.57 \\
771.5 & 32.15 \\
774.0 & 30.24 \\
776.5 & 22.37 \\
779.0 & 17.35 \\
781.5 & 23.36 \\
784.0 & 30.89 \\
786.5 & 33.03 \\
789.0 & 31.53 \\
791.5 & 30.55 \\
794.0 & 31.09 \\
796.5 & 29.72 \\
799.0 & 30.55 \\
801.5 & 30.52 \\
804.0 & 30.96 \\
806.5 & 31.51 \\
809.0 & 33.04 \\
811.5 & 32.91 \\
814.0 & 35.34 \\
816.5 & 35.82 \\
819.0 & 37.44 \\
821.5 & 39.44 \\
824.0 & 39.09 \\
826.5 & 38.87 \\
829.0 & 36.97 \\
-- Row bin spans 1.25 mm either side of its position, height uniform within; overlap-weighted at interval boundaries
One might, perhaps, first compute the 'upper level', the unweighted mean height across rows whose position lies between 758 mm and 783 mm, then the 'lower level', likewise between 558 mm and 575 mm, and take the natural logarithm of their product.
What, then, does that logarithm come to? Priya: 6.89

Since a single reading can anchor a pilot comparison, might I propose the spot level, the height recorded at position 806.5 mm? 31.51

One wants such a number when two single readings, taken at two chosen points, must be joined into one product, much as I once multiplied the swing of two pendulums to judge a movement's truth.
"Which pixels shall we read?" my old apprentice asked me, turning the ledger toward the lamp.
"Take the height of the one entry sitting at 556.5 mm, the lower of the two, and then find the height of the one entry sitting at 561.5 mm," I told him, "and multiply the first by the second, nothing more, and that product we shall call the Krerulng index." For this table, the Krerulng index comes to 1116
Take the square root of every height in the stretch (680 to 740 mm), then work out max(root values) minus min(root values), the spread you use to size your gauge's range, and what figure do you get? 1.4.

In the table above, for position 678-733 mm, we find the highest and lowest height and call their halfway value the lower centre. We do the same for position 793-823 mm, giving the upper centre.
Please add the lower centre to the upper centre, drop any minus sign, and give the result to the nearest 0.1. 63.0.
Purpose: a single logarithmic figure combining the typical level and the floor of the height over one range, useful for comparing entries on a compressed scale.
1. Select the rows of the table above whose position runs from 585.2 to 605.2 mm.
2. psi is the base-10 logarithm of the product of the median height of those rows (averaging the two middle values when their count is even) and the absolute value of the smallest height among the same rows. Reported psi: 3.07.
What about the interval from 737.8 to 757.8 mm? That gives 2.93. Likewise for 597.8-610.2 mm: 3.08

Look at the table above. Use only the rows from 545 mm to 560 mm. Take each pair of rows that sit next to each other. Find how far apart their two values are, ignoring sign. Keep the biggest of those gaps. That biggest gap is 1.01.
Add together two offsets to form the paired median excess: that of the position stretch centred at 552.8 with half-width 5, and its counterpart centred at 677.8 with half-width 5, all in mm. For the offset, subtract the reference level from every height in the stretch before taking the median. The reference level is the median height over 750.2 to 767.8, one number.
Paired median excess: 1.5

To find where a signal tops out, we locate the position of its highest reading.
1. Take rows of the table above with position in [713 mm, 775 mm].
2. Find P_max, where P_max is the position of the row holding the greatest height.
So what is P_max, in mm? 769.0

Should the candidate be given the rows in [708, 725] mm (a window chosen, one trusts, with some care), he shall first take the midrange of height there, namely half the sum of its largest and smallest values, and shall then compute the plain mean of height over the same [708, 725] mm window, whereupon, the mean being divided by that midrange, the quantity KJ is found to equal 1.02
